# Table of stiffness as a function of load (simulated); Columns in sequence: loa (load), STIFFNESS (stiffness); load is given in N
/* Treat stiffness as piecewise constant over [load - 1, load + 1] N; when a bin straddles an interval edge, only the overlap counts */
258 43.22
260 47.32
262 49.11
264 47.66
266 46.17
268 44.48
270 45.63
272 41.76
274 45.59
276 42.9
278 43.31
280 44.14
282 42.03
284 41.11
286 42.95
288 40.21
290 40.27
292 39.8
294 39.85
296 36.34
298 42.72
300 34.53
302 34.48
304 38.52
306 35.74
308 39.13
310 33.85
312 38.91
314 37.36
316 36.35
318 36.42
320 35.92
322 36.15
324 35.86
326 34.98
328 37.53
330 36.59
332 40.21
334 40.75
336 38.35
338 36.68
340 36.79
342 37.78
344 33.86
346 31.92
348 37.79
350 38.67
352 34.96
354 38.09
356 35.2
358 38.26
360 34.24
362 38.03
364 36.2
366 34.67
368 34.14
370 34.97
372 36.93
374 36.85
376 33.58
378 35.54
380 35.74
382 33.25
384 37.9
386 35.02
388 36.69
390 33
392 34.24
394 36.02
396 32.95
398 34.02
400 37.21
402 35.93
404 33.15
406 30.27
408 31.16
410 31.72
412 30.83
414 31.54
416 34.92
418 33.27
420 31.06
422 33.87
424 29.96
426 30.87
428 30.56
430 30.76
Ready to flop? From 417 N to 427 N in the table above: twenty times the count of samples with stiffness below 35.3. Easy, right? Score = 100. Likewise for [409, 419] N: 100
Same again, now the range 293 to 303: 40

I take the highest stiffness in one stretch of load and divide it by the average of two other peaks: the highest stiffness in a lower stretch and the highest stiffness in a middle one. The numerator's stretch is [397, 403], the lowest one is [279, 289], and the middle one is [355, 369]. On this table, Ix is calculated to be 0.903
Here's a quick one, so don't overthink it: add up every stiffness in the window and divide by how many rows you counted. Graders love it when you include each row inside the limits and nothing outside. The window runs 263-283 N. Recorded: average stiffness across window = 44.4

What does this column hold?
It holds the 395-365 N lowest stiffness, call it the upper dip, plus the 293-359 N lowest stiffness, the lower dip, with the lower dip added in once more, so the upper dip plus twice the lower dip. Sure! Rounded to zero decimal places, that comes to 97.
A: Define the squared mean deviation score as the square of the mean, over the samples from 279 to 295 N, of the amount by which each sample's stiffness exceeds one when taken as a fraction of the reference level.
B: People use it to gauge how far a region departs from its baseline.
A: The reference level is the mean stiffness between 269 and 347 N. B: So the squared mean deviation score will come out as 0.0047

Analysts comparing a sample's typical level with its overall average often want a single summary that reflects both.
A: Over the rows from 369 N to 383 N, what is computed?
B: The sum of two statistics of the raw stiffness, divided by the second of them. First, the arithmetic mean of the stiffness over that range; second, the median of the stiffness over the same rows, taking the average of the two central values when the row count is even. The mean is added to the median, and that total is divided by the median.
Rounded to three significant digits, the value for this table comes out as 1.99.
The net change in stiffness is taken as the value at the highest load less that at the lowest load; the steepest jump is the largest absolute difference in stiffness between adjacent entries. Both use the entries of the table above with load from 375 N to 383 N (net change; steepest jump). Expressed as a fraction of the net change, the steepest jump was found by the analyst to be -7.5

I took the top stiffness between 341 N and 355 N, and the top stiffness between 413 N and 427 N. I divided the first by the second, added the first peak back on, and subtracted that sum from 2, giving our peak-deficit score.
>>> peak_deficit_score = -38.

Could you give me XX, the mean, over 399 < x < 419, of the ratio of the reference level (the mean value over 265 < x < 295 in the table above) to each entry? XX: 1.30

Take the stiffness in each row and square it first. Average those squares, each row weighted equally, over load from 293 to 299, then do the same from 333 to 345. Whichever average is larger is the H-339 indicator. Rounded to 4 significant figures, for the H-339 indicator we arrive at 1578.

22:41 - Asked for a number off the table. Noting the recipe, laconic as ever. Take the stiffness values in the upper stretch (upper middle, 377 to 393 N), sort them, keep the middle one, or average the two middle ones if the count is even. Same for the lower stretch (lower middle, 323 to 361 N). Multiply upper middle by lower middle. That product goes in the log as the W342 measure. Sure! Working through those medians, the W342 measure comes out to 1298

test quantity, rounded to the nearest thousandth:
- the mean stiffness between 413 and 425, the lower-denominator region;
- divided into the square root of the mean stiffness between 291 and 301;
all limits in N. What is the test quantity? 0.192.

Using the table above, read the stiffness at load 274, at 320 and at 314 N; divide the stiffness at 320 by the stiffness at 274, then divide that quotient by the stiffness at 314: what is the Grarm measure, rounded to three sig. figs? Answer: 0.0211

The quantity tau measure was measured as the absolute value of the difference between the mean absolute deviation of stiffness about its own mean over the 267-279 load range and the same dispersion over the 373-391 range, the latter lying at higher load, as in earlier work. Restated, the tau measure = 0.11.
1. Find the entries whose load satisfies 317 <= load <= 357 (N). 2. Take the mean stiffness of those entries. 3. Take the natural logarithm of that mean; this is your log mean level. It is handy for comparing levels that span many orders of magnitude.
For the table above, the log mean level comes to 3.60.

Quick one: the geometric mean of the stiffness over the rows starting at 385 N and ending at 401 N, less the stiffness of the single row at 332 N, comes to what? -5.3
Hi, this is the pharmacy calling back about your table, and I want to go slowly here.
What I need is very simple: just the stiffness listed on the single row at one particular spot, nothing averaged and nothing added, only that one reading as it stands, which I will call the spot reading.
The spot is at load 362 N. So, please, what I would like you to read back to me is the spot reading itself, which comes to 38.03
